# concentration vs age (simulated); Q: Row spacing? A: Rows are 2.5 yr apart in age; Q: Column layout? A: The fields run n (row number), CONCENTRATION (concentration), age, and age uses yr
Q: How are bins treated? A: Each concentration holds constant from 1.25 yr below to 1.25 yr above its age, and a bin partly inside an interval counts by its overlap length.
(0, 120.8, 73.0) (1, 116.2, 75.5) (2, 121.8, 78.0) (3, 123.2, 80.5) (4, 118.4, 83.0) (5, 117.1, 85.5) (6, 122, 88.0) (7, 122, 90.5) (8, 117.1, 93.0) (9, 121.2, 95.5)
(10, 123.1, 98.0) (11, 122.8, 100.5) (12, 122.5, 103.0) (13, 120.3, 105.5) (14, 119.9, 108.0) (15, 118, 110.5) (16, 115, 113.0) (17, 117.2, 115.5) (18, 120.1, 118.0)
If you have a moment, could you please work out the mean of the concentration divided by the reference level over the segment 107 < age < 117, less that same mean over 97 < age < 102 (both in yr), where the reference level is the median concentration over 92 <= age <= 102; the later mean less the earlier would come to -0.044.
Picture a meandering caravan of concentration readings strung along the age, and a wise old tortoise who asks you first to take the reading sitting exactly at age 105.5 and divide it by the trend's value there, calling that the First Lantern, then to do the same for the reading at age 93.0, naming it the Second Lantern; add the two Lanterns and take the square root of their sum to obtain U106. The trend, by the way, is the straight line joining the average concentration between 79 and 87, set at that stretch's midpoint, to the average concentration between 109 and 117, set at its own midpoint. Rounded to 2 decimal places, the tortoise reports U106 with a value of 1.42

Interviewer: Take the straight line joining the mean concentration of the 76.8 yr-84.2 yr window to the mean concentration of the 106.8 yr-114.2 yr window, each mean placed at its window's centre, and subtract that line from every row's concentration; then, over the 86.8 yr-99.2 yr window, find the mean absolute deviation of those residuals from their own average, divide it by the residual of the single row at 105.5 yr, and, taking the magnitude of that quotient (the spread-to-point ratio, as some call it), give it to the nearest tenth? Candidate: 0.8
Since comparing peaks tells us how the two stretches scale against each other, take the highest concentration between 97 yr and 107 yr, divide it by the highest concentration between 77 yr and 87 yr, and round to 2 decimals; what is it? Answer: 1.00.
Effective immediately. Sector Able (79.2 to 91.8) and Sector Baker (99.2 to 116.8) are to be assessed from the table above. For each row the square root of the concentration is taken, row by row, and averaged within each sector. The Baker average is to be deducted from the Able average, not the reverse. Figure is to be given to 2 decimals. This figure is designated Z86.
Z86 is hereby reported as 0.05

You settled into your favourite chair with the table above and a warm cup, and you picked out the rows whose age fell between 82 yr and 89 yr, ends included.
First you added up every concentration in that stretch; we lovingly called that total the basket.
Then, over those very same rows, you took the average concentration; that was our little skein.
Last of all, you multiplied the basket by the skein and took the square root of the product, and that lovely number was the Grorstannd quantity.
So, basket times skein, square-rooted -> 206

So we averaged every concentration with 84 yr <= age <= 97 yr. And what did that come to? 120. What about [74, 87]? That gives 119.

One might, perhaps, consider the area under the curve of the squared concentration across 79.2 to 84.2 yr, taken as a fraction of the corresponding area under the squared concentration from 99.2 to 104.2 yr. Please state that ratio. 0.97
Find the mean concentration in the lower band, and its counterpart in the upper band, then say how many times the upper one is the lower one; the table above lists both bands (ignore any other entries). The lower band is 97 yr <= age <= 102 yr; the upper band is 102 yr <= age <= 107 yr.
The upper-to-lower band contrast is 0.99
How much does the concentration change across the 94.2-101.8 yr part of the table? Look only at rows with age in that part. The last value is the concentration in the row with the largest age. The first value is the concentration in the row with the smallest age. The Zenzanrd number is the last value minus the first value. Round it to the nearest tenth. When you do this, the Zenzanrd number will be 1.6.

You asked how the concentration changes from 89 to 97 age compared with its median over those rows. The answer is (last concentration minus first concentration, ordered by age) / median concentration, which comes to -0.01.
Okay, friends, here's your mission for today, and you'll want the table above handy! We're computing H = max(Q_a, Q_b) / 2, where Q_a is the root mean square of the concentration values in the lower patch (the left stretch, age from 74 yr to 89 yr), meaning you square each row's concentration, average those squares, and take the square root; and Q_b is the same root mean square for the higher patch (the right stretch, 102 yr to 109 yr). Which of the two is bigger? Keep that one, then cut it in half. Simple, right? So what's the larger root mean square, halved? 60.45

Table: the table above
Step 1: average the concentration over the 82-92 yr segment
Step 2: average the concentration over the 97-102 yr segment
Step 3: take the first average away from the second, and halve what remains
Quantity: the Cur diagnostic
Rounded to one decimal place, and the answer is 1.5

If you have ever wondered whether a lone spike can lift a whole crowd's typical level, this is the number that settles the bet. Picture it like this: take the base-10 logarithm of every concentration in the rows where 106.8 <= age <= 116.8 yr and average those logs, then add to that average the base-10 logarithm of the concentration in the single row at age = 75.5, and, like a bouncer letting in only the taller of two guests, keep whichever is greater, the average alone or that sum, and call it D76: 4.14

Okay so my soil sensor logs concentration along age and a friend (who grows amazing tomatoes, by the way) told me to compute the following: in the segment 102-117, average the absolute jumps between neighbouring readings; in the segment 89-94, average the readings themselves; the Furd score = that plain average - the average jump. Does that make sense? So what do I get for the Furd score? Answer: 118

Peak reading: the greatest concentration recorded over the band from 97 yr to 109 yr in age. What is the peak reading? 123.1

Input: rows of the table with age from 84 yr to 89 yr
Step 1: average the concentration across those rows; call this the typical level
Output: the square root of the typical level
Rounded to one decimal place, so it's 10.9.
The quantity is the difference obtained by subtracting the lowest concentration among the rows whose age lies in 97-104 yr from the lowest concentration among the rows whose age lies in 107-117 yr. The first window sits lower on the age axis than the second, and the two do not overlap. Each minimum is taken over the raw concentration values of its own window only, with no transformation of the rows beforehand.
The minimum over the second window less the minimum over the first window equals -7.5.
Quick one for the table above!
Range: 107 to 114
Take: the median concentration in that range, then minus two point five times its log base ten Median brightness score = -5.18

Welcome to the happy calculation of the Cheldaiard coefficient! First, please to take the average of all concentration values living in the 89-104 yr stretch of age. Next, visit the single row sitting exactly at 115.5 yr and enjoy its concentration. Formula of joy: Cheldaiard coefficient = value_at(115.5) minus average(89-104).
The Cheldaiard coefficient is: -4.2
